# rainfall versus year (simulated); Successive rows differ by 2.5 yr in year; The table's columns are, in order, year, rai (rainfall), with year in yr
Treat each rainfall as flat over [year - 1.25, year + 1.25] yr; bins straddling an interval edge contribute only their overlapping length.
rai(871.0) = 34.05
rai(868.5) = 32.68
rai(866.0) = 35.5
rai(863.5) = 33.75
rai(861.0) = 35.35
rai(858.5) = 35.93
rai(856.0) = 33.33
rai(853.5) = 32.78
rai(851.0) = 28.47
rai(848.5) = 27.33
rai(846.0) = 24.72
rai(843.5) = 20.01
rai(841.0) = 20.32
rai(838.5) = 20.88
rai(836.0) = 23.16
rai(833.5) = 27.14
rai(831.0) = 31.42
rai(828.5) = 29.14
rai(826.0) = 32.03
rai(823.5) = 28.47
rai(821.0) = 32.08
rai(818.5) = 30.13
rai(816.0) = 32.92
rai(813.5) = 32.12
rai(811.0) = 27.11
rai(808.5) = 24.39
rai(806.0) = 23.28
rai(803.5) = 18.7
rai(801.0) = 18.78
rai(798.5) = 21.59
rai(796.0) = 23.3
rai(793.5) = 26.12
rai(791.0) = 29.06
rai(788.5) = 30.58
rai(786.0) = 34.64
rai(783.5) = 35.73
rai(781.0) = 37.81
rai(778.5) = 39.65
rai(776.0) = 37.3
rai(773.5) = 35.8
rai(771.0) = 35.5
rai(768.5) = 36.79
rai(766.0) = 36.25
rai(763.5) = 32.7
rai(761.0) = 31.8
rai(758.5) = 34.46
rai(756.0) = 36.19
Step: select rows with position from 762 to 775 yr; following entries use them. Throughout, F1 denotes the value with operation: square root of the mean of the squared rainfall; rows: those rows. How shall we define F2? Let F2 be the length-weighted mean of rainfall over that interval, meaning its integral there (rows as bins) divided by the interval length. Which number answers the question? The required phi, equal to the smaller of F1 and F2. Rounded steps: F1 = 35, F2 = 35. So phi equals 35.4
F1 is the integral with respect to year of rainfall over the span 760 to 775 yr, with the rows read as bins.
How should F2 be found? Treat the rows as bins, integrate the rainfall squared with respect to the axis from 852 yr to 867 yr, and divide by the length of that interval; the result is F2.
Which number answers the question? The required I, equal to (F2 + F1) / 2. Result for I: 852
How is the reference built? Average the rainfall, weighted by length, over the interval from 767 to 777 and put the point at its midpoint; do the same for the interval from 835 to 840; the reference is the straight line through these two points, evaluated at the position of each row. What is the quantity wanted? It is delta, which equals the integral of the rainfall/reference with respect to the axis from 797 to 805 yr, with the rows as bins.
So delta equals 5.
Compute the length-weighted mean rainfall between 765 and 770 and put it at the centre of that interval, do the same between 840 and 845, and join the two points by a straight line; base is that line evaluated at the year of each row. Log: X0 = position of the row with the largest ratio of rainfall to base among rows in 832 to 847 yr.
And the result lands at 846.0 yr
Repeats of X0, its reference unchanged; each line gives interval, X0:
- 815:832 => 831.0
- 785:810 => 786.0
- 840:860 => 858.5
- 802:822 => 821.0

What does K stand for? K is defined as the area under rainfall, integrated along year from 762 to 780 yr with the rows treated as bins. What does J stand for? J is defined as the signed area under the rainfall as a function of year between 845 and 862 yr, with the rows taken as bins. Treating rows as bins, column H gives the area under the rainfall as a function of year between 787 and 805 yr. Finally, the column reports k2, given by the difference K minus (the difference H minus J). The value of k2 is 747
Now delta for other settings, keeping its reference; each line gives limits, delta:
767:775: 8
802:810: 6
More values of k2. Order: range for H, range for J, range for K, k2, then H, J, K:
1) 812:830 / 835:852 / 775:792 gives 438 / 557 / 399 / 595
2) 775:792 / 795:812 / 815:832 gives 309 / 595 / 380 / 524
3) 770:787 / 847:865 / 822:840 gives 453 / 624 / 582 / 494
